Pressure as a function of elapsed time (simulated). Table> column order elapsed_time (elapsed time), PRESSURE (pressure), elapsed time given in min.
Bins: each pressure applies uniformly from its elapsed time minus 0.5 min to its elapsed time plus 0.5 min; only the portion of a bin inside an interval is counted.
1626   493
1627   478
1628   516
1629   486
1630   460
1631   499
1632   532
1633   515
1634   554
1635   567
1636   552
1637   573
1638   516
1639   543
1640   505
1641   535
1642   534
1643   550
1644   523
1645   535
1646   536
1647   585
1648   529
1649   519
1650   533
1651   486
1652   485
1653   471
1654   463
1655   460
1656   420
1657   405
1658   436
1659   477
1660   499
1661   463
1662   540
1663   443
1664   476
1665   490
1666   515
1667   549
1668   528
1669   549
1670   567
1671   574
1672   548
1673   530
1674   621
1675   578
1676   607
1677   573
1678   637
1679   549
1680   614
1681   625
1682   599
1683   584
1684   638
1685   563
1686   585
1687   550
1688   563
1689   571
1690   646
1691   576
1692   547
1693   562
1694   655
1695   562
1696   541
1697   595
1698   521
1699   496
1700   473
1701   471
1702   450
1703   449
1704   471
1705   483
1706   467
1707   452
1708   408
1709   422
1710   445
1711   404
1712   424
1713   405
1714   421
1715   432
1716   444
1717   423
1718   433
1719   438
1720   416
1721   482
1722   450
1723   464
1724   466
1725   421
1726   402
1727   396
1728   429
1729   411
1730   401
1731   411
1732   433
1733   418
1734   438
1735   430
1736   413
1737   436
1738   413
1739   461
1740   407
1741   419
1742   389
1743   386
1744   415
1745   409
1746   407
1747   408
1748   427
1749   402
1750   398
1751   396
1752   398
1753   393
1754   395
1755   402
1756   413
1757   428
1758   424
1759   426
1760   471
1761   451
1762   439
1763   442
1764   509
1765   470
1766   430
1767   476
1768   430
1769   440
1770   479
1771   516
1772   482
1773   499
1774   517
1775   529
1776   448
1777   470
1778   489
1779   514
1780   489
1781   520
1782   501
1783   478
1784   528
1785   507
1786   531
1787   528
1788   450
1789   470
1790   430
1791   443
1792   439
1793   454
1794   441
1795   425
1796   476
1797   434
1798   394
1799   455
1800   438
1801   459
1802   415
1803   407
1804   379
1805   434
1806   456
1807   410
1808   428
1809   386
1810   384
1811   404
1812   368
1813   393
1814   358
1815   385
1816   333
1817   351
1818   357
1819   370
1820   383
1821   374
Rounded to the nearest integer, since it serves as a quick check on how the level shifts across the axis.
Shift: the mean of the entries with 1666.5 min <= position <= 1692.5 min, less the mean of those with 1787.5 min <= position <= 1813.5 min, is 154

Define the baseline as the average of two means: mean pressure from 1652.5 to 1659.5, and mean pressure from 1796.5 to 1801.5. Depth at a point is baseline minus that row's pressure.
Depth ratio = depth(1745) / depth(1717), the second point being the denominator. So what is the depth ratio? 1.7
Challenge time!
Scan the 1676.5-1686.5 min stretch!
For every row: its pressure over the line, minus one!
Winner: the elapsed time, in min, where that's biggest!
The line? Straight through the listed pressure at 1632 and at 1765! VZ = 1684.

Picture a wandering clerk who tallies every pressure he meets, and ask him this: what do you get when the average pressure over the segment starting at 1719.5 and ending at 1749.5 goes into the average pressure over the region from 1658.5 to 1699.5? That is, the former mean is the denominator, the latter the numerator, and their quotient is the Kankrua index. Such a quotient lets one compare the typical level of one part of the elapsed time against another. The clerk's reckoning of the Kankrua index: 1.32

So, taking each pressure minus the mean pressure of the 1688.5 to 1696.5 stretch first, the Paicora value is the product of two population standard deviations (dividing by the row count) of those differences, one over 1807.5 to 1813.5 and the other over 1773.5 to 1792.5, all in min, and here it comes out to 627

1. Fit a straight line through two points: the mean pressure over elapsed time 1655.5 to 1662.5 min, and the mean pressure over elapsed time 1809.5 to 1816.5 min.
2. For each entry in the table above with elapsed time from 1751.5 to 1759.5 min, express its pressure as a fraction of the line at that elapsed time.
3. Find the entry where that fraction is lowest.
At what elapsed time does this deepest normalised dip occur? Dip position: 1753 min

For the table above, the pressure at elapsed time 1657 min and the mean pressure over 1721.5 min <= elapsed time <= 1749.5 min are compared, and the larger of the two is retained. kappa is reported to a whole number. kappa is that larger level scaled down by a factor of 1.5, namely 280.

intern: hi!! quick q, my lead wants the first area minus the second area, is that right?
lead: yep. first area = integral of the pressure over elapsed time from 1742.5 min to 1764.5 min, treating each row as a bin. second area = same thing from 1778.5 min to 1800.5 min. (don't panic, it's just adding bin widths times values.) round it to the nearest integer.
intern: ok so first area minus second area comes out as -1106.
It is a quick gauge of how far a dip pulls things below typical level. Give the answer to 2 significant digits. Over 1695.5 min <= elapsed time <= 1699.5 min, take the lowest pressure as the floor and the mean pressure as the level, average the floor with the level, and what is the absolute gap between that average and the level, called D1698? 21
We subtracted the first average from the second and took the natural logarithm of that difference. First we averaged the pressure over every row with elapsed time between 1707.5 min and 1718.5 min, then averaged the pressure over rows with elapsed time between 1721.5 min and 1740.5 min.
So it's 1.0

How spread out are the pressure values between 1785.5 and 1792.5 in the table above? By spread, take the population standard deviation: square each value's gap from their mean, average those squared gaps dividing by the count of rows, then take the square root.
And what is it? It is 39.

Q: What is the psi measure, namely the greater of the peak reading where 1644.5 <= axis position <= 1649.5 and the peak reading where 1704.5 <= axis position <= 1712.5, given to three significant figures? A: 585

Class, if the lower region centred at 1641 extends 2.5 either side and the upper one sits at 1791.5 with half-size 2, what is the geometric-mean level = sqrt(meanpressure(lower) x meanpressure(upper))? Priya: 485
